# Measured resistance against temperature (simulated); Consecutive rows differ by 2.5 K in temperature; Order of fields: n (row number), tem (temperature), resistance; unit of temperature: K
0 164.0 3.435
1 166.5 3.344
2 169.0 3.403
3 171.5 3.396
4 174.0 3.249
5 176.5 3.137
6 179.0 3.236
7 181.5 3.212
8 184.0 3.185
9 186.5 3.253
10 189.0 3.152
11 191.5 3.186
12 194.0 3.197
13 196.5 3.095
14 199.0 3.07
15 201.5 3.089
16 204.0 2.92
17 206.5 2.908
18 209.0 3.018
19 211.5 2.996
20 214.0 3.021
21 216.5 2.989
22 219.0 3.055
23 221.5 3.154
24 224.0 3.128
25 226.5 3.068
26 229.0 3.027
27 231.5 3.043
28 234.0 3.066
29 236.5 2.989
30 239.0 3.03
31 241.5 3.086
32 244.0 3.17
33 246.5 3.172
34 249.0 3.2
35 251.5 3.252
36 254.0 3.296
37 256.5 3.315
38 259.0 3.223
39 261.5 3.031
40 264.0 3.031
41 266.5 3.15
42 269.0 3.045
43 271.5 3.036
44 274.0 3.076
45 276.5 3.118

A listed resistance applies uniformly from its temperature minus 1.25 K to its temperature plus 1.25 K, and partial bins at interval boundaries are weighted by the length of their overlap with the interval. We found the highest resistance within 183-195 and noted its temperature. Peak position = 186.5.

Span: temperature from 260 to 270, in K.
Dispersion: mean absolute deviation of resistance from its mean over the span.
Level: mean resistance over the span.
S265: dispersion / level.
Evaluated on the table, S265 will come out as 0.014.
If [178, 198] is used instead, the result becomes 0.011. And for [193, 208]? 0.029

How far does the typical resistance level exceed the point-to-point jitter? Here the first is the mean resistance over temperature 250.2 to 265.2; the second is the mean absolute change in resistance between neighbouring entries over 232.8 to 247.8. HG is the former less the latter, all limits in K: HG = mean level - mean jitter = 3.14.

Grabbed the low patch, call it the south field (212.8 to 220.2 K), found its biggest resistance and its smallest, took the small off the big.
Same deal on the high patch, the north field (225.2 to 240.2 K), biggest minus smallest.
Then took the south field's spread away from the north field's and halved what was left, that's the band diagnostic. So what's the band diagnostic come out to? 0.01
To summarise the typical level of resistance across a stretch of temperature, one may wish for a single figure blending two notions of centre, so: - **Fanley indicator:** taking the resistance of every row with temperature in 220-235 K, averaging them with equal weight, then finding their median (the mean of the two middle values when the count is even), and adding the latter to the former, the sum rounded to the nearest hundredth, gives 6.15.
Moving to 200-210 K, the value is 5.95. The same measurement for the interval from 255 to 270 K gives 6.23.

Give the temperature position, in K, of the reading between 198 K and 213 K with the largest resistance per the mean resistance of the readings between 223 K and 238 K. 201.5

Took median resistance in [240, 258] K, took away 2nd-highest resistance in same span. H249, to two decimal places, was -0.10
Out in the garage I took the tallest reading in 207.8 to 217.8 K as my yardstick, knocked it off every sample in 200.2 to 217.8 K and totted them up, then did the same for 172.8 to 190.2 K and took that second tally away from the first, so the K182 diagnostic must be -1.5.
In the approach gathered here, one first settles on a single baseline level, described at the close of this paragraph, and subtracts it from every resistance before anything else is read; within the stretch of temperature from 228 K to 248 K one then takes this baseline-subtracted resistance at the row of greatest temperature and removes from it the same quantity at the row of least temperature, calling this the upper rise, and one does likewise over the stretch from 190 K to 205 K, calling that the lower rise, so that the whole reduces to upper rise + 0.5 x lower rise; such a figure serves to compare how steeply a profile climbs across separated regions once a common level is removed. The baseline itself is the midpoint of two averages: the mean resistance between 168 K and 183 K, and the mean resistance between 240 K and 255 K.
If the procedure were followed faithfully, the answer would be 0.01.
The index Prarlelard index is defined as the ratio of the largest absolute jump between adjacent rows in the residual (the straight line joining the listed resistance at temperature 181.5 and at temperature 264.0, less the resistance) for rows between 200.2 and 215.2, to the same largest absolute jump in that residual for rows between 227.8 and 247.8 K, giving 1.8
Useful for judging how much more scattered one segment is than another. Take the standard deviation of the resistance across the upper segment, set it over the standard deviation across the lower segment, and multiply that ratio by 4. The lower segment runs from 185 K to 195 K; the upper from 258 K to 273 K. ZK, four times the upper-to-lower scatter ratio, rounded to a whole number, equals 8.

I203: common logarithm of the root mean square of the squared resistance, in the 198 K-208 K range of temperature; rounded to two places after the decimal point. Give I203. 0.95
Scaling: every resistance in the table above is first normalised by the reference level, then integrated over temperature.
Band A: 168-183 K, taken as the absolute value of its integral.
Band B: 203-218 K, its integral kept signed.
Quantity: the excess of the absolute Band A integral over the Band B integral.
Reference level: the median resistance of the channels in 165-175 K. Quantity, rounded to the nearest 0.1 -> 1.3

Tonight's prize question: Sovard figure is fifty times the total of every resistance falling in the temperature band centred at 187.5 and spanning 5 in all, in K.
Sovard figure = 320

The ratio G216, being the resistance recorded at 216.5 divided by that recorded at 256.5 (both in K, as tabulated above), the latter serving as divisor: 0.90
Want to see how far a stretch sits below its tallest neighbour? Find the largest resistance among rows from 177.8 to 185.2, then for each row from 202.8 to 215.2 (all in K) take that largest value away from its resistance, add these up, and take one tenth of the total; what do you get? -0.13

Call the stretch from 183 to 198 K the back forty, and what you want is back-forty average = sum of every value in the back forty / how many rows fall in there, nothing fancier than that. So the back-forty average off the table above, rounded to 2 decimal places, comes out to 3.18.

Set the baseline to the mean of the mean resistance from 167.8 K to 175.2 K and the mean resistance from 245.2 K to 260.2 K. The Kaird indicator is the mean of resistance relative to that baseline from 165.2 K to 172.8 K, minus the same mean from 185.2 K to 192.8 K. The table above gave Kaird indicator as 0.18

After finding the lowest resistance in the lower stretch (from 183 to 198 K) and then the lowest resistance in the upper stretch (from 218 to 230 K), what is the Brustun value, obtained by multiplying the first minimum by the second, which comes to 9.37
